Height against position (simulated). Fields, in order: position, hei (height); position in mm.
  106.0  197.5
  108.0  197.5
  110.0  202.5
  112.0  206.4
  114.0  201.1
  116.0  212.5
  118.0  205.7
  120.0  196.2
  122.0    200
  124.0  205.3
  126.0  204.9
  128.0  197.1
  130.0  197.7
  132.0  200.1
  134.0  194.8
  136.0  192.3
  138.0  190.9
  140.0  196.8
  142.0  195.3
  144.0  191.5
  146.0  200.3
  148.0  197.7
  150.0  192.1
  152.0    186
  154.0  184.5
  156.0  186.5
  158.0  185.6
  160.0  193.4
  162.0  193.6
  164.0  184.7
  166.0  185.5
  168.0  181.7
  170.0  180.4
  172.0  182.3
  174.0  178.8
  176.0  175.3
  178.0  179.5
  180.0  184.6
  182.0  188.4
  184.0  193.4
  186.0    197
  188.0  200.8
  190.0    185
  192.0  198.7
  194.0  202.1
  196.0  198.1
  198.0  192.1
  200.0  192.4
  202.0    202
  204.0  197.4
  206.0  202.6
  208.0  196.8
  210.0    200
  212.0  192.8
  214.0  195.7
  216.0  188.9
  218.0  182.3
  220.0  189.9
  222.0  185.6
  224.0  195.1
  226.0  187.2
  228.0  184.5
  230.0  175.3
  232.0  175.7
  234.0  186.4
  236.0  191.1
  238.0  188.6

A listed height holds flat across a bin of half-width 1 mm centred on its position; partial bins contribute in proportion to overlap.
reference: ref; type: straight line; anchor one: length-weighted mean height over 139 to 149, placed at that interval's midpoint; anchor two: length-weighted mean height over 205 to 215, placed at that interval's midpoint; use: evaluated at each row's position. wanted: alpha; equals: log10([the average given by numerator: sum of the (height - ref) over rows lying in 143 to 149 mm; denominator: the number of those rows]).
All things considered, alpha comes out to -0.8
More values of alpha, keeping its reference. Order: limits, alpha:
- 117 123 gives 0.7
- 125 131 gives 0.6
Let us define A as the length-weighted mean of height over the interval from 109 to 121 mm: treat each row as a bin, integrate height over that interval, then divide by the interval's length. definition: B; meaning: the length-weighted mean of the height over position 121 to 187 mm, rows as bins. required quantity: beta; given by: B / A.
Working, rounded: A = 204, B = 191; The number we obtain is 0.94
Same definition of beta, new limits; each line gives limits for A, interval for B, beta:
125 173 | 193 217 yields 1.03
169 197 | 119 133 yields 1.06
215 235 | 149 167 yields 1.02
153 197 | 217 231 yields 0.99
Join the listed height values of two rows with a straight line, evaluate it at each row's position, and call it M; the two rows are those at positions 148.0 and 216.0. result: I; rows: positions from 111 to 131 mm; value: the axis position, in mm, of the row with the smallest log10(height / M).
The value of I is 120.0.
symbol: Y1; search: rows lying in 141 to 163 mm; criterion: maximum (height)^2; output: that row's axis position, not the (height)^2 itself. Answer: 146.0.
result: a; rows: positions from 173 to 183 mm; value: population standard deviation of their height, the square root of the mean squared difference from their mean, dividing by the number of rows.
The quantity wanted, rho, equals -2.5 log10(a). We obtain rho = -1.66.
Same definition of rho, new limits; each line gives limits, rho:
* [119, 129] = -1.45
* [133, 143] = -0.82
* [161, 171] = -1.66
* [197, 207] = -1.63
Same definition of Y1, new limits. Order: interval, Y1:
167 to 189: 188.0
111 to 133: 116.0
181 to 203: 194.0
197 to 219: 206.0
